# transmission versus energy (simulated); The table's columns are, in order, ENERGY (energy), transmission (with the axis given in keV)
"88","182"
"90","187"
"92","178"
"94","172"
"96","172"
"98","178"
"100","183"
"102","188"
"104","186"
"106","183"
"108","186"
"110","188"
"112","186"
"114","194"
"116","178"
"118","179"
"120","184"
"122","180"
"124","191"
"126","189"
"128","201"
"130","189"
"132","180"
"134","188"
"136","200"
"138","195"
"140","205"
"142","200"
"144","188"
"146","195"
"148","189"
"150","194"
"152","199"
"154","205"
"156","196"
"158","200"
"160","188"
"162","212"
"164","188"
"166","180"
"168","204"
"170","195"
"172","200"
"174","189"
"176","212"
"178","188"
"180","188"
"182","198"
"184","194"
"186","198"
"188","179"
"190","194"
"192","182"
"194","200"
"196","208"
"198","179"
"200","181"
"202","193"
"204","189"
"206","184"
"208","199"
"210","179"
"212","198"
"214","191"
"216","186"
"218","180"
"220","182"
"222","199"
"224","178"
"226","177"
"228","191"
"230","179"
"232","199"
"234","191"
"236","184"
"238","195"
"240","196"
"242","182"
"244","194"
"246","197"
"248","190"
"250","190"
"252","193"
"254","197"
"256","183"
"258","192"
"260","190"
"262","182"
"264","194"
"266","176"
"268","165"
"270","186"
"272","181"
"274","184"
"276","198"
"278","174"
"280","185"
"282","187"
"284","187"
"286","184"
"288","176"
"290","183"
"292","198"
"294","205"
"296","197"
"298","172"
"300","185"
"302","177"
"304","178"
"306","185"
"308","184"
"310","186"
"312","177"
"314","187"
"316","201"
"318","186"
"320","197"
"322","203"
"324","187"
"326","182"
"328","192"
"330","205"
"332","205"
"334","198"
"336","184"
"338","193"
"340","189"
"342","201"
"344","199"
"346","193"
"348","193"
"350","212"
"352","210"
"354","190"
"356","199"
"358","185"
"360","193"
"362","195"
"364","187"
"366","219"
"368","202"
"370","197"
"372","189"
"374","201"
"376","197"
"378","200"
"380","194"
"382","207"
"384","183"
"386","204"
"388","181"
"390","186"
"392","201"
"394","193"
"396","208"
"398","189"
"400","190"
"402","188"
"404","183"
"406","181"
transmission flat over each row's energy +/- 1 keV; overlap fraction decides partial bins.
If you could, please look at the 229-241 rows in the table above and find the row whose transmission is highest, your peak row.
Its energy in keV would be 232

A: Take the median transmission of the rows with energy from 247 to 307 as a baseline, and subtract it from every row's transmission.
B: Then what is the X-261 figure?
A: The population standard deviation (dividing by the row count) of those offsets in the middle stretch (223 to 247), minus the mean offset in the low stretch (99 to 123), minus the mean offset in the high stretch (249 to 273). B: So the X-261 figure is 7.4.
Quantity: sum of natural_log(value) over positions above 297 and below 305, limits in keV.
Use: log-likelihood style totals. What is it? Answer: 20.7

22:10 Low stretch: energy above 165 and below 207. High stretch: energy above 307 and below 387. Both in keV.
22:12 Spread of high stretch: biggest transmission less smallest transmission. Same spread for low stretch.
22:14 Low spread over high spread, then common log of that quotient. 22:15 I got -0.10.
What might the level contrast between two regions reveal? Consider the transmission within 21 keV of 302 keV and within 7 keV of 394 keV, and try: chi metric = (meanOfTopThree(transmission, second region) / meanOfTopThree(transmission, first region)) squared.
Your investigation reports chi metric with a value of 0.98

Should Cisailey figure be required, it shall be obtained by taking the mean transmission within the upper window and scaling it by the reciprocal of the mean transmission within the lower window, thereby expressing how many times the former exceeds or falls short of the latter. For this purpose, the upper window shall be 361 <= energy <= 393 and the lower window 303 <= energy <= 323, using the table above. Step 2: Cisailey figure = 1.04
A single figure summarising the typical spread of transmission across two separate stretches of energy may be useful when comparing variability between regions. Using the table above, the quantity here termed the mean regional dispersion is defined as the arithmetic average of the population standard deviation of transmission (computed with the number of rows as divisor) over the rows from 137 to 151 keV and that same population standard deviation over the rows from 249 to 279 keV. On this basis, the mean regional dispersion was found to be 7.2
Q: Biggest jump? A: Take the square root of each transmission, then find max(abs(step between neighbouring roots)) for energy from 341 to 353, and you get 0.67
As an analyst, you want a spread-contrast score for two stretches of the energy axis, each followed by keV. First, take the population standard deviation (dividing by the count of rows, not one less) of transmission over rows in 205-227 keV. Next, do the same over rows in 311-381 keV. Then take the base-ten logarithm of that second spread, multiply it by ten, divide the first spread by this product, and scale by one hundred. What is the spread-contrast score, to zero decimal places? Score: 88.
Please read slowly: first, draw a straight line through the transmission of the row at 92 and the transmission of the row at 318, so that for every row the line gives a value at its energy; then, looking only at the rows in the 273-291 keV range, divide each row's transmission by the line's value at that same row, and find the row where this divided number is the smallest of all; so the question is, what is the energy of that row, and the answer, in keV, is 278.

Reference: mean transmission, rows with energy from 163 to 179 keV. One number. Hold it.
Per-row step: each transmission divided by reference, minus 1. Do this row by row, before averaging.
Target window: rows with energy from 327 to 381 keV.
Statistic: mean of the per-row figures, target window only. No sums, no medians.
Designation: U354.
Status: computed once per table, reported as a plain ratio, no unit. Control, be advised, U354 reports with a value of 0.013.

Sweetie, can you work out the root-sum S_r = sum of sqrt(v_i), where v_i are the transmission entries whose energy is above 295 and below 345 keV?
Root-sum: 344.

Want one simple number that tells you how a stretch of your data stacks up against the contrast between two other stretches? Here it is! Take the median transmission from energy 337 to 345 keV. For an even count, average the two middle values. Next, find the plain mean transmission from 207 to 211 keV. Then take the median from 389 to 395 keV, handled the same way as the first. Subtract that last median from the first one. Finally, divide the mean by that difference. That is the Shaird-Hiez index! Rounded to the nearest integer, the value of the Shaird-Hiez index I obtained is 63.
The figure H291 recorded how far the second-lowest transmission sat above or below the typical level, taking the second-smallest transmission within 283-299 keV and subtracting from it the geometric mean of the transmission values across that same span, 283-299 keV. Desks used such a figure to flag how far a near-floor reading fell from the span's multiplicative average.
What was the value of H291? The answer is -11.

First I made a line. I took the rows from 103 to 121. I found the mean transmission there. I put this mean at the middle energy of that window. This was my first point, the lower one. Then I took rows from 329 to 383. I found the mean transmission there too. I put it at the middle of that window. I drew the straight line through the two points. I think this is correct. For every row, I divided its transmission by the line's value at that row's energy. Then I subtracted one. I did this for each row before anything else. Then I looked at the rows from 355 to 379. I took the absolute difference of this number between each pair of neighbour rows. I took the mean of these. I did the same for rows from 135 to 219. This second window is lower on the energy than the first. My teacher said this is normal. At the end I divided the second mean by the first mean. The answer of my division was 1.1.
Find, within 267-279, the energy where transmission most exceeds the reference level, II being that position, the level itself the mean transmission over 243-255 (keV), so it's 276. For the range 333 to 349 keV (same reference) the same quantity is 342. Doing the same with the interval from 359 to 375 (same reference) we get 366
